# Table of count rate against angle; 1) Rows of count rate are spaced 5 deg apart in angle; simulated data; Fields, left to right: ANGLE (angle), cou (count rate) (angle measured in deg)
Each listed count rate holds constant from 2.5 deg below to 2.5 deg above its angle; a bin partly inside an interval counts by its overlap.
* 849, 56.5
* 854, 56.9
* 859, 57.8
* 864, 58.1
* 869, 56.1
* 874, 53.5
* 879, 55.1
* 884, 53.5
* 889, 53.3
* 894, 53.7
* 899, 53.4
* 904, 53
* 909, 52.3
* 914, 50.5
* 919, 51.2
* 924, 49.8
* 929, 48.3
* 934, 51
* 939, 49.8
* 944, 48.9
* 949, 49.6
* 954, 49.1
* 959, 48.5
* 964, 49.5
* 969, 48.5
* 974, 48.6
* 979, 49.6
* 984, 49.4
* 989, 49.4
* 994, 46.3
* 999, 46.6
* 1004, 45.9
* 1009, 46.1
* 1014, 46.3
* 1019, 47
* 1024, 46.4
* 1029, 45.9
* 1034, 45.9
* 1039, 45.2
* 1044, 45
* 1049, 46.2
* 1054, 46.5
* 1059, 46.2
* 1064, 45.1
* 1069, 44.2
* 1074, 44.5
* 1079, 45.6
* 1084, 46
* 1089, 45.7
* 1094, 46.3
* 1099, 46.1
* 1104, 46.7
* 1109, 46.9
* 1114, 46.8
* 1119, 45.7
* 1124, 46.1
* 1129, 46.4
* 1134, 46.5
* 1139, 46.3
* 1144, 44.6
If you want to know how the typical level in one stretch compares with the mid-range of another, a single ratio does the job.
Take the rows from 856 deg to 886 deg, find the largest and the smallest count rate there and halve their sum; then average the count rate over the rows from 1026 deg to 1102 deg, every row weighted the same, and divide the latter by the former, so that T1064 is 0.818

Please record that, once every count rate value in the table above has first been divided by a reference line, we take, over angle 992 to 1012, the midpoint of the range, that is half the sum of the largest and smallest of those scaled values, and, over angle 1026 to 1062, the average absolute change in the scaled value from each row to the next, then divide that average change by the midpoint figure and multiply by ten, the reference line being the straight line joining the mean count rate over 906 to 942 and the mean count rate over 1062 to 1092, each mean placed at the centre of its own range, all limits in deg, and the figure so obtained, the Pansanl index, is 0.101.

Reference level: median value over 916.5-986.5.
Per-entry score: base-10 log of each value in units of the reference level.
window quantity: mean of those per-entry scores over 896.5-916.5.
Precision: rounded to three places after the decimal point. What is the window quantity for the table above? 0.024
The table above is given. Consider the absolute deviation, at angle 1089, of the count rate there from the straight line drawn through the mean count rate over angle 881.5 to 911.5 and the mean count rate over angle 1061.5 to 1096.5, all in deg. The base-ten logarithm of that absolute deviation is -0.10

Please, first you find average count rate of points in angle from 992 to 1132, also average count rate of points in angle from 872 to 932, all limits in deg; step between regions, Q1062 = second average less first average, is 6.3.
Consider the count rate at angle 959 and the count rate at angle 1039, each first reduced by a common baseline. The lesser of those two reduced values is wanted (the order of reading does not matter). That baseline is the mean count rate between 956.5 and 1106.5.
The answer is -1.4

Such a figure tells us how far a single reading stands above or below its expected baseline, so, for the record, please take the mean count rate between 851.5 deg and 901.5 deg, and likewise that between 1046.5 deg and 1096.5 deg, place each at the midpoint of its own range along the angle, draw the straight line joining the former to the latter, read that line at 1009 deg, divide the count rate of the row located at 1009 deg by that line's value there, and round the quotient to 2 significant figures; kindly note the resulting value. 0.95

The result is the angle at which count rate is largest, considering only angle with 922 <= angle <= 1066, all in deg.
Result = 934 deg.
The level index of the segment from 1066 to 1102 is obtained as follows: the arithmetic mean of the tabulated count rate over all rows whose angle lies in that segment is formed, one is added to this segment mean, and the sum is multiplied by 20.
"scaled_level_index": 930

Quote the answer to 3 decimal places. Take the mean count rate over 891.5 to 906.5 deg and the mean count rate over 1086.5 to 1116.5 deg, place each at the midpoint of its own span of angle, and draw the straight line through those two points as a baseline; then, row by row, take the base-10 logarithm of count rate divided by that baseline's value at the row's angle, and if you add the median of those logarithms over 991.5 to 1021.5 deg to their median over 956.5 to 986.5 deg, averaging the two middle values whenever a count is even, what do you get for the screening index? -0.048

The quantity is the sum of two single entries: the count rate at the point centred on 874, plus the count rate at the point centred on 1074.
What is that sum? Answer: 98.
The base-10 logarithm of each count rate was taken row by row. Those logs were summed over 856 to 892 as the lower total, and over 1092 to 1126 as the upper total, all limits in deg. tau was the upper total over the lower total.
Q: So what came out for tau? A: 0.96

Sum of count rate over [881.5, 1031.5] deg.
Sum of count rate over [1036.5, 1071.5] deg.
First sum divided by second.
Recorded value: 4.7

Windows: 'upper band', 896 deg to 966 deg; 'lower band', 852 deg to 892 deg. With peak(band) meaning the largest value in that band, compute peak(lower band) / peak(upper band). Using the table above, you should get 1.09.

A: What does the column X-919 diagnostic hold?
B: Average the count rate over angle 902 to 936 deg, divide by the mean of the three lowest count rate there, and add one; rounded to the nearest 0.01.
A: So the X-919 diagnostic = 2.03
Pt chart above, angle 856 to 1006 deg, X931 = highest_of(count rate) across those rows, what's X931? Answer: 58.1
